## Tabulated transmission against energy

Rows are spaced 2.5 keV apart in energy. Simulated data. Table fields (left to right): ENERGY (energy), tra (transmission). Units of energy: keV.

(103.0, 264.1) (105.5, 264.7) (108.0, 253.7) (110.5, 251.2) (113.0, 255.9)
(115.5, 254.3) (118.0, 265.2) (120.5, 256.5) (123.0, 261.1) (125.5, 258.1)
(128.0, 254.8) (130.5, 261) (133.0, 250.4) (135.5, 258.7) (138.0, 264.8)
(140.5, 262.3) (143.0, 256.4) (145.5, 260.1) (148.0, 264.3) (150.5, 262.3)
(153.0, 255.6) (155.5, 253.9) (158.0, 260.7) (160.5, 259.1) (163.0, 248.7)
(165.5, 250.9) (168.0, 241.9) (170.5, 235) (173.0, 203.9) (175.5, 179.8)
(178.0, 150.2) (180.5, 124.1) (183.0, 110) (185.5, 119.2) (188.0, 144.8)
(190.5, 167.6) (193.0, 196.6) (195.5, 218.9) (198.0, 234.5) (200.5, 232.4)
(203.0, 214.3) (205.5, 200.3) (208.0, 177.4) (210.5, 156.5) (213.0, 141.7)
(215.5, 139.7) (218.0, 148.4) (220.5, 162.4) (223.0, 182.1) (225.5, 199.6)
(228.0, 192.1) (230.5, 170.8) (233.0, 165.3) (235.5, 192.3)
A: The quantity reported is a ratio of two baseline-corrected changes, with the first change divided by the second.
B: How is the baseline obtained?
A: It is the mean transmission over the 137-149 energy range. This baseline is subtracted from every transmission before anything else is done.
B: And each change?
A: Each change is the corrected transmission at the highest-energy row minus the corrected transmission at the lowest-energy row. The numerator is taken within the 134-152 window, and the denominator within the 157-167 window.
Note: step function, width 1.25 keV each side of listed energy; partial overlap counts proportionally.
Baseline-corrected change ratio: -0.37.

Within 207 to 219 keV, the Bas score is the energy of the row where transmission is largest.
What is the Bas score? 208.0 keV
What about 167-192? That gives 168.0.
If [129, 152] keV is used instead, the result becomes 138.0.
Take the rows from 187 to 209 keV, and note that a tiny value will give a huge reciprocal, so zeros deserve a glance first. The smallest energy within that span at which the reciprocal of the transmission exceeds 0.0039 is 188.0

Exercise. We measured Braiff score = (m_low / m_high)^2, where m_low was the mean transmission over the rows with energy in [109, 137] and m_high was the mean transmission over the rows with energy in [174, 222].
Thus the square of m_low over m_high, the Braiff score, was 2.3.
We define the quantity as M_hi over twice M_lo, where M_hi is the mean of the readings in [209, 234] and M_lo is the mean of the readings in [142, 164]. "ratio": 0.322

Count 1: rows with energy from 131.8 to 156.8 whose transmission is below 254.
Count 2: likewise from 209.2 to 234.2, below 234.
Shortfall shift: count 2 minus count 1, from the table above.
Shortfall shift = 8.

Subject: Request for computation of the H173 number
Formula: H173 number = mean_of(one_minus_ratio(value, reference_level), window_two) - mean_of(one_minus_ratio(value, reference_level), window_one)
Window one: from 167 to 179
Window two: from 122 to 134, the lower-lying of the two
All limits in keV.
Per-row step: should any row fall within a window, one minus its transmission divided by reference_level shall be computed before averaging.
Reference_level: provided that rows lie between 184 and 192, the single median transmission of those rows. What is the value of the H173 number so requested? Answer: -0.38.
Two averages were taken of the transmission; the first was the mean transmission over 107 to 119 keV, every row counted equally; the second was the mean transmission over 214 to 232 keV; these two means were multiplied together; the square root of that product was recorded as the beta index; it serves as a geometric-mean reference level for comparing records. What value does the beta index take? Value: 209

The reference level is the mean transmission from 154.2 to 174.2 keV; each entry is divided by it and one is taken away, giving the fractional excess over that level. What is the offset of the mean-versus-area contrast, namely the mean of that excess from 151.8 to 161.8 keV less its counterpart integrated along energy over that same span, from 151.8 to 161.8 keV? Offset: -0.48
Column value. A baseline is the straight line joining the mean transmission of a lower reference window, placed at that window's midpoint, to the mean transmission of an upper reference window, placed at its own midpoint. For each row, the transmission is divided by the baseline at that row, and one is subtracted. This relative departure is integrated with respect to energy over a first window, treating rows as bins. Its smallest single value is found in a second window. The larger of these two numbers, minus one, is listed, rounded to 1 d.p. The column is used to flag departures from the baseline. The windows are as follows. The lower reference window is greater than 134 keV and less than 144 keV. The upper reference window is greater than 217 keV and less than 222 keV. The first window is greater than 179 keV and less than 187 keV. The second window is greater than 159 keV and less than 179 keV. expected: -1.3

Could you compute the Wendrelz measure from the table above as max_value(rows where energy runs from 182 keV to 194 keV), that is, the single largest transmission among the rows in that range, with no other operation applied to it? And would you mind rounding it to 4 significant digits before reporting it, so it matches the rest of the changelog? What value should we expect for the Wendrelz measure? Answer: 196.6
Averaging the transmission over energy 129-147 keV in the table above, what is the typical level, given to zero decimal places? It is 259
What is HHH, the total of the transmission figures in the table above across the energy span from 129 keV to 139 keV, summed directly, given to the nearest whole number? 1035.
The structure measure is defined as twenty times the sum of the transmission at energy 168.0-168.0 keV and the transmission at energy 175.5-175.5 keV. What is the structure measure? 8434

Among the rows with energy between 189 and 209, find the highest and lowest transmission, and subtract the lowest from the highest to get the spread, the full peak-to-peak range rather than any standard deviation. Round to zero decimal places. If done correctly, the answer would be 67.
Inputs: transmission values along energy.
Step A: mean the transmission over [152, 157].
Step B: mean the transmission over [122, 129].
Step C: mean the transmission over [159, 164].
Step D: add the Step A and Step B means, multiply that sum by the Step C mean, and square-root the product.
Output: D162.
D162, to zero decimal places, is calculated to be 361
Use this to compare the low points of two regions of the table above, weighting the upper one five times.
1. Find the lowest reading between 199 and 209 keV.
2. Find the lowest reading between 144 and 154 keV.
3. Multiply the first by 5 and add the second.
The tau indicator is 1143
